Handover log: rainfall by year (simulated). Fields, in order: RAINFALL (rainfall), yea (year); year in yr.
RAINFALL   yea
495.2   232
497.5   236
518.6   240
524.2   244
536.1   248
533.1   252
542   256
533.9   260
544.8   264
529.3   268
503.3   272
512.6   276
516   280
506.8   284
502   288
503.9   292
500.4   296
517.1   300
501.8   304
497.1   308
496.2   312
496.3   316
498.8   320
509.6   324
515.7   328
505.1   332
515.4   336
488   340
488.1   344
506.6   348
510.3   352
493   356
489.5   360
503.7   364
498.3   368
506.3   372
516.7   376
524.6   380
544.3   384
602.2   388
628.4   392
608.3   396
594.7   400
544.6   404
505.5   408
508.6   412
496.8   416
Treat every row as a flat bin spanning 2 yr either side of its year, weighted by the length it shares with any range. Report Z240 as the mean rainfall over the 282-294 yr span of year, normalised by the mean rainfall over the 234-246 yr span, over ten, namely 0.098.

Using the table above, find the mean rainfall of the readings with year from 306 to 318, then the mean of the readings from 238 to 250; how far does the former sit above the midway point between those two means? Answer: -15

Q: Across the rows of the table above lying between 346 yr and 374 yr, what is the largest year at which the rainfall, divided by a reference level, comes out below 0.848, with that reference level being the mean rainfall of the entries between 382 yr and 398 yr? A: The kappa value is 368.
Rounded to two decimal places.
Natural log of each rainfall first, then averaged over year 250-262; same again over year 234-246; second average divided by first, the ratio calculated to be 0.99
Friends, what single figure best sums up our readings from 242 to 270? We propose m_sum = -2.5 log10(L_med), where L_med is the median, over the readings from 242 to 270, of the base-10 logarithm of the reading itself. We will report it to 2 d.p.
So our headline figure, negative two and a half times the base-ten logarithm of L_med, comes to -1.09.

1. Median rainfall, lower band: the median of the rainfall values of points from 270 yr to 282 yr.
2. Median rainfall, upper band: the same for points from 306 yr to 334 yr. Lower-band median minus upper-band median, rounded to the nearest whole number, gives 14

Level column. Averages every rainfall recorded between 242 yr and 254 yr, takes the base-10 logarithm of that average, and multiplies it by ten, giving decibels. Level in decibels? 27.3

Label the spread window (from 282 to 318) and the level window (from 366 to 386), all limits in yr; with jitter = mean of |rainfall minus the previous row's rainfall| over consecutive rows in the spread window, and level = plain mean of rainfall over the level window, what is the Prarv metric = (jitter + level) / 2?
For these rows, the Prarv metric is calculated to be 262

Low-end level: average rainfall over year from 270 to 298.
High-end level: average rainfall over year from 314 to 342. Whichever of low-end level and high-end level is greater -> 506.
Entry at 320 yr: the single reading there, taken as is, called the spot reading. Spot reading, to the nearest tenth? 498.8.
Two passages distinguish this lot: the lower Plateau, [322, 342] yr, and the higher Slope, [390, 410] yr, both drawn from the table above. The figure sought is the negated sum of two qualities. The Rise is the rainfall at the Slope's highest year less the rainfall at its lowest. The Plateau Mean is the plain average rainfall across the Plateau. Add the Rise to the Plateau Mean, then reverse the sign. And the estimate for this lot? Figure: -384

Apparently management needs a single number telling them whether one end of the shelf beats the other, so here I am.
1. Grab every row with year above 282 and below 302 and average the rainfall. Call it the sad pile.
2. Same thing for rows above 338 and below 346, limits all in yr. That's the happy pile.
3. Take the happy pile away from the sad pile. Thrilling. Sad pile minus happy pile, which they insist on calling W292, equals 18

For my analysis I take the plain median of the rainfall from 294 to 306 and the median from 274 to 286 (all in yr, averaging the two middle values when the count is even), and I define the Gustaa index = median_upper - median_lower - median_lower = -523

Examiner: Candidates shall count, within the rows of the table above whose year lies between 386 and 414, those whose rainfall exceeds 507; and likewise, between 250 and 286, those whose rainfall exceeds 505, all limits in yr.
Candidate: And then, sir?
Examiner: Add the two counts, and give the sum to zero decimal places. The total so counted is 14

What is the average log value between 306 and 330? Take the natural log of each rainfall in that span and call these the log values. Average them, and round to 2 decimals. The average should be 6.22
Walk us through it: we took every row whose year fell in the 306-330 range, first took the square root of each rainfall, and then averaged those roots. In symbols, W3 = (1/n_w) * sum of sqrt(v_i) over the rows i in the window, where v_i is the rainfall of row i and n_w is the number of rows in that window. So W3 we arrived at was 22.4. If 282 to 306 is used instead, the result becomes 22.5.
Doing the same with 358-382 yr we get 22.5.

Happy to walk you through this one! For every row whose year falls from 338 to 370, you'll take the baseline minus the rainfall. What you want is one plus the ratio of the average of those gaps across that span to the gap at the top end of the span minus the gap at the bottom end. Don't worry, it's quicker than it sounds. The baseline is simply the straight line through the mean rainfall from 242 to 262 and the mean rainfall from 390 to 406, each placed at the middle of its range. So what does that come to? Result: 65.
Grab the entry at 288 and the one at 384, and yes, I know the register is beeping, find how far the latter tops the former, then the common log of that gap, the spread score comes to 1.6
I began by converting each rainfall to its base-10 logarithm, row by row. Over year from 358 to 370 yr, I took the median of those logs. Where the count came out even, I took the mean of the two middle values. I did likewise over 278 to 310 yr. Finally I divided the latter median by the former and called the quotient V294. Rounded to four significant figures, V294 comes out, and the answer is 1.001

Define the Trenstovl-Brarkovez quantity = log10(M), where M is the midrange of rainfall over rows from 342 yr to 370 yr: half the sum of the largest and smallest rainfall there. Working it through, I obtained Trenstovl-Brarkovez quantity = 2.70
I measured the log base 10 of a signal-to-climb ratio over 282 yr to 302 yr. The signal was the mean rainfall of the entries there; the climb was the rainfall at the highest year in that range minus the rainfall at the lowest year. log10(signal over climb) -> 1.69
